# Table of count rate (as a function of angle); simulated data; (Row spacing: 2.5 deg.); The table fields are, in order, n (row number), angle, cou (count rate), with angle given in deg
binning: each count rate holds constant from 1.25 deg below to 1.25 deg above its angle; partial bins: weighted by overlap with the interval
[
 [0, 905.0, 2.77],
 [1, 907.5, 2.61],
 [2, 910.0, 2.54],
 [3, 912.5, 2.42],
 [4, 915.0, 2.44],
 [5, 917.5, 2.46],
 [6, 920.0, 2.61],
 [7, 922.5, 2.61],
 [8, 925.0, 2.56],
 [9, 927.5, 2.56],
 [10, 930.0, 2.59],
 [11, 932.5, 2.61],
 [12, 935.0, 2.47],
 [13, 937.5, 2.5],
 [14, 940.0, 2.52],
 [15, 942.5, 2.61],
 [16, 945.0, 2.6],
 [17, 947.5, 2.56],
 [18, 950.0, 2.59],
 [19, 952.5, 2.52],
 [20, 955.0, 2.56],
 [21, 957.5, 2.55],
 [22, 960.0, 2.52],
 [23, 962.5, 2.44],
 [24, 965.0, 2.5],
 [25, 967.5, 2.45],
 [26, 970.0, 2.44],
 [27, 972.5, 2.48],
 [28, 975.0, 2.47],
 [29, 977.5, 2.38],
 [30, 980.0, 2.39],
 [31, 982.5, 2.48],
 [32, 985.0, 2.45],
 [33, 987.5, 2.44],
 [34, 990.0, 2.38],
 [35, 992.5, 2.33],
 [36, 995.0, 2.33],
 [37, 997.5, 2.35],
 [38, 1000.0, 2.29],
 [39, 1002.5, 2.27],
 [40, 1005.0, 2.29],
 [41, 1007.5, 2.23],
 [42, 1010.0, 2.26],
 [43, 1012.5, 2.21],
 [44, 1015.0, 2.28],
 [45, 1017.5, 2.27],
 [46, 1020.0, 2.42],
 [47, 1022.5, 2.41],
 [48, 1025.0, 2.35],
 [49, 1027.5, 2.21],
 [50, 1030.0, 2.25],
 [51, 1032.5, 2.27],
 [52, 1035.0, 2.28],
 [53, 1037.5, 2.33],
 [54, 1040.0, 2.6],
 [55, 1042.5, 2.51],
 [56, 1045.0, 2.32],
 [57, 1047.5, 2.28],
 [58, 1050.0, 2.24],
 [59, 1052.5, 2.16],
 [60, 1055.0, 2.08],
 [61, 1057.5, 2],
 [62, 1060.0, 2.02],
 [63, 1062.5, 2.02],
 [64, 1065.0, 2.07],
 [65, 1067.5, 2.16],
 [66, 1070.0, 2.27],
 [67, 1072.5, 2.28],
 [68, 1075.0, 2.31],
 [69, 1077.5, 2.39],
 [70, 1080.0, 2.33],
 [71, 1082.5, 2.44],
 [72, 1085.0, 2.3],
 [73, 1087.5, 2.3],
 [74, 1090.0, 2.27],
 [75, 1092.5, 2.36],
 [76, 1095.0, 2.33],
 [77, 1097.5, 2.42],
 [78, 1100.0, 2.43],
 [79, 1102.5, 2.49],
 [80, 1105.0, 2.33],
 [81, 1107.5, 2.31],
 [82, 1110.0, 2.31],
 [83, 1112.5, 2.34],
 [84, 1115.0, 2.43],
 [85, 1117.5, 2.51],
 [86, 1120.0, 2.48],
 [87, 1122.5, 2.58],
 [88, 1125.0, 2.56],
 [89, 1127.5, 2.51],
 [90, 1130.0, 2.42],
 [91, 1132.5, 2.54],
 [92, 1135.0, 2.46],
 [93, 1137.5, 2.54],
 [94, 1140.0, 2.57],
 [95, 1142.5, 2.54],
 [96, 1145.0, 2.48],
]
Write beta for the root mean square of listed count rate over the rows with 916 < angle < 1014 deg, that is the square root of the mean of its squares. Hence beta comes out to 2.46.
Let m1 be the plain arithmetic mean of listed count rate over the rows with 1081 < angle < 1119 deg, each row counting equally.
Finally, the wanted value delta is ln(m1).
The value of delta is 0.863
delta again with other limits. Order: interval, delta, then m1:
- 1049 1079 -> 0.773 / 2.17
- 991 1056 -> 0.833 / 2.30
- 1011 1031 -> 0.833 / 2.30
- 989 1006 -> 0.842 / 2.32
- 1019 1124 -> 0.839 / 2.31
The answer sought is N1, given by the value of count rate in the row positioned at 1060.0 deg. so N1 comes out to 2.02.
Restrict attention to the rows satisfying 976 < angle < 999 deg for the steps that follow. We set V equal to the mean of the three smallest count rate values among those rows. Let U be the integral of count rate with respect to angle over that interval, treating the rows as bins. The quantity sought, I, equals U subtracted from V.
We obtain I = -52.7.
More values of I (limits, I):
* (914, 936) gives -53.6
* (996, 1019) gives -50.1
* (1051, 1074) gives -46.8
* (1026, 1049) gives -51.5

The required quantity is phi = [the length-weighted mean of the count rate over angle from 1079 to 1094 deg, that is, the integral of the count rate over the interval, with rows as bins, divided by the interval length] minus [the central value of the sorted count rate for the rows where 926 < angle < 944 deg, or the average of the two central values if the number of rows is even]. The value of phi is -0.2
